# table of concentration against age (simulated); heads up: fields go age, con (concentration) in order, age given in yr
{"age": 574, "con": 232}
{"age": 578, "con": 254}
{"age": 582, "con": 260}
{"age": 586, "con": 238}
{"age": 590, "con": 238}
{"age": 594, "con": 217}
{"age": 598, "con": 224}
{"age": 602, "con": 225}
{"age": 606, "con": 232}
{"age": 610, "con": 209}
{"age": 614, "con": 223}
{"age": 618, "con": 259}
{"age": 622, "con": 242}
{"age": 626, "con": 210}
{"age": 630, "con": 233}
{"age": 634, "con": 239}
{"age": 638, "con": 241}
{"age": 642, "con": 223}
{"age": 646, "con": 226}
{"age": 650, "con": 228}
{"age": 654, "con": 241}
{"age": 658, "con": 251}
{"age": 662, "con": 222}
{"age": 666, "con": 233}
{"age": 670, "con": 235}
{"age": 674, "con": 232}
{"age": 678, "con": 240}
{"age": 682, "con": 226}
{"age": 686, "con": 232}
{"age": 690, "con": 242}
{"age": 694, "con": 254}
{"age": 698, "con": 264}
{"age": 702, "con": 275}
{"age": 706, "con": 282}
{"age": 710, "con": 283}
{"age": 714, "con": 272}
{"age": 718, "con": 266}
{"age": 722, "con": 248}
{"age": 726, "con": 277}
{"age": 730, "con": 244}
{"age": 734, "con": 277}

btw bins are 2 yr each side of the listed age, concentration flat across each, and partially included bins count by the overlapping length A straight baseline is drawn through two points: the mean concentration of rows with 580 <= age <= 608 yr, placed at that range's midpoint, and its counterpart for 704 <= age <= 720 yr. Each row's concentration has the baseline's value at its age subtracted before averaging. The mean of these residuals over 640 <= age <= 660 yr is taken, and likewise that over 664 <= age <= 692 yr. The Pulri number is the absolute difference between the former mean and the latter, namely 10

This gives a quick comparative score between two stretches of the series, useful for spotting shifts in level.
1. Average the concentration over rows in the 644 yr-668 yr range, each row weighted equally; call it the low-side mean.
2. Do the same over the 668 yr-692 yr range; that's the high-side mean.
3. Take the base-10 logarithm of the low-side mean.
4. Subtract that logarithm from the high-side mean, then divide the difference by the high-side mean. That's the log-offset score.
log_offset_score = 0.9899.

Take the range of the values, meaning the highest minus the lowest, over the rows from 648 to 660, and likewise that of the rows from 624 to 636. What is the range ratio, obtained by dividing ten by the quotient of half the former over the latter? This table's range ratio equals 25.2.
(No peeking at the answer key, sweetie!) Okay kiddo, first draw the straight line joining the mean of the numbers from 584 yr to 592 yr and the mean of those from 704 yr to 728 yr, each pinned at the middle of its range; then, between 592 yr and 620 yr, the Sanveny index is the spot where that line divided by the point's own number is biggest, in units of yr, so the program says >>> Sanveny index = 610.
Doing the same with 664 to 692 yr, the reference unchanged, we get 682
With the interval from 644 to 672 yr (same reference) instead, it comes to 662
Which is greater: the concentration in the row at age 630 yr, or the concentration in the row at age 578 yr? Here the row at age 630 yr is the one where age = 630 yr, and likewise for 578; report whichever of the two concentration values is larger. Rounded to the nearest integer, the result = 254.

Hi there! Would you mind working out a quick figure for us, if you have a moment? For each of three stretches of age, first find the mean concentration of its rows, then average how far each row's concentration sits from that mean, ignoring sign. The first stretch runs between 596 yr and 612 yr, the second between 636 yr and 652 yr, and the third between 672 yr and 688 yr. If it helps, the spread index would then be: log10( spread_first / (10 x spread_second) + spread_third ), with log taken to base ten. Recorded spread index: 0.59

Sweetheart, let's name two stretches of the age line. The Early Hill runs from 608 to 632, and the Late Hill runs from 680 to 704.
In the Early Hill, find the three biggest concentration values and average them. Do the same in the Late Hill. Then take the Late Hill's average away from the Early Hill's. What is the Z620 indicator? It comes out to -20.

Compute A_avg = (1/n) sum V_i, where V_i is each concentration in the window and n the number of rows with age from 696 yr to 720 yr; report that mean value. 274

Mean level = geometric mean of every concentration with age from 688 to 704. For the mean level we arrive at 258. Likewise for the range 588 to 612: 224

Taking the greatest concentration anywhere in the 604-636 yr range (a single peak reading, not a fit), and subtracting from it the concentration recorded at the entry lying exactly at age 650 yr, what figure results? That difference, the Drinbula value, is 31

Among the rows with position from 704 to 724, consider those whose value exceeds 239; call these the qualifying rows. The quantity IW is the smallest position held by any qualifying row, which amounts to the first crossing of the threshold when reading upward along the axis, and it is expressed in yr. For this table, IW 706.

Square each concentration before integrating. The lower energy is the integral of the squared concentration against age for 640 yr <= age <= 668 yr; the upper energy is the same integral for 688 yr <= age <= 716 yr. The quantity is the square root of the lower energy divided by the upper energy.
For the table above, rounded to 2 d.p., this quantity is 0.87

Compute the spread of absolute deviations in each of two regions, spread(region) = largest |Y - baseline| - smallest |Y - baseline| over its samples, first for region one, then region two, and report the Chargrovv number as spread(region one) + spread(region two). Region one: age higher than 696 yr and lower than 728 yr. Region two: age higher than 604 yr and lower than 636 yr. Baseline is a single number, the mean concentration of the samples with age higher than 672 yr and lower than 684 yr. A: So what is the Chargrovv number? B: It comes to 61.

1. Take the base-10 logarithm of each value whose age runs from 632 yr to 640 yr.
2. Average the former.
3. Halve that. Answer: 1.19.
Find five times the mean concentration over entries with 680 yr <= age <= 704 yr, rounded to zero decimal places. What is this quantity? 1244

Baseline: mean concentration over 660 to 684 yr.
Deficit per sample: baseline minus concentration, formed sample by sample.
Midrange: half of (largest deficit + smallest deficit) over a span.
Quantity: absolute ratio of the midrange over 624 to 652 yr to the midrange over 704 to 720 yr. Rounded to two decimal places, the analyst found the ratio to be 0.14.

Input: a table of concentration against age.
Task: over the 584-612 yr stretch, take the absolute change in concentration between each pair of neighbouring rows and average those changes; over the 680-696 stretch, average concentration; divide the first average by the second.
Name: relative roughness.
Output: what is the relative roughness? 0.041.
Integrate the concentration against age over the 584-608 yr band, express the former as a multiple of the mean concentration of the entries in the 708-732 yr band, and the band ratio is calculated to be 20.7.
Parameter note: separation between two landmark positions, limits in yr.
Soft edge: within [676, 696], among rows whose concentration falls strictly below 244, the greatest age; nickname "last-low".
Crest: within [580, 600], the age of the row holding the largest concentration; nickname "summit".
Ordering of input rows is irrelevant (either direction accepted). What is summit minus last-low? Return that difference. -108 yr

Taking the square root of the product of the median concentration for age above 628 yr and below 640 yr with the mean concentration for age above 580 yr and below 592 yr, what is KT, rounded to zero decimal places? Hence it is 242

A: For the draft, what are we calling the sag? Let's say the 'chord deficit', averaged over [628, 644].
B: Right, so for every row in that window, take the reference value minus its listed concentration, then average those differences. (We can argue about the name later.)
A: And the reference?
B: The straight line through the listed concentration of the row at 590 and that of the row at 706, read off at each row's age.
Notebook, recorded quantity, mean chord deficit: 21.4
